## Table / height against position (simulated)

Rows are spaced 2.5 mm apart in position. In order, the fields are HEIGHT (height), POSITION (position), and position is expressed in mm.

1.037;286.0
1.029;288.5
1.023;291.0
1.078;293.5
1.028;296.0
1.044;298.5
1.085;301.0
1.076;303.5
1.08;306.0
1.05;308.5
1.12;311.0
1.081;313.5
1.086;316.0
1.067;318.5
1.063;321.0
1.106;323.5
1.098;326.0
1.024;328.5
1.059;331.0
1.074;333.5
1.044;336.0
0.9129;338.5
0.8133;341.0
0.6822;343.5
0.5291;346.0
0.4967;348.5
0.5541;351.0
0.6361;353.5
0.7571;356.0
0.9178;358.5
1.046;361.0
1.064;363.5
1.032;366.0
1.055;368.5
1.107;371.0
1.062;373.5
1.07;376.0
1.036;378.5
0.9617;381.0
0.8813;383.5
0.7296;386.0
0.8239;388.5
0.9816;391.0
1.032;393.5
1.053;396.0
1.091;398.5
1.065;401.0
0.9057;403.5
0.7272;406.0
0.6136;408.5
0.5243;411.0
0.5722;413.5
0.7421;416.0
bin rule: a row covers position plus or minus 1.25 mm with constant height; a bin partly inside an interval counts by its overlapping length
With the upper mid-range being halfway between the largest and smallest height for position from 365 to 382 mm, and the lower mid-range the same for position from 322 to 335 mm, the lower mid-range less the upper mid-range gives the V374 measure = 0.0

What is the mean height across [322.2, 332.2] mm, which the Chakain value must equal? 1.07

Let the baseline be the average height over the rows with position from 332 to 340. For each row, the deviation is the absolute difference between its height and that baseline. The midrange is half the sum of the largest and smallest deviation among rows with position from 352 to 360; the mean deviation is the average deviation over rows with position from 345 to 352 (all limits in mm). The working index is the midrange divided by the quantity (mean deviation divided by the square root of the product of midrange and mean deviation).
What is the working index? 0.16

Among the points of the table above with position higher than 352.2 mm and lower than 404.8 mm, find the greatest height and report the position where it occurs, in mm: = 371.0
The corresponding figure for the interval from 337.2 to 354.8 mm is 338.5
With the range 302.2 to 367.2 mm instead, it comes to 311.0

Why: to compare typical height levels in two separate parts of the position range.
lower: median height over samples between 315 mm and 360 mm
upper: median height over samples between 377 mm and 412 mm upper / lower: 0.962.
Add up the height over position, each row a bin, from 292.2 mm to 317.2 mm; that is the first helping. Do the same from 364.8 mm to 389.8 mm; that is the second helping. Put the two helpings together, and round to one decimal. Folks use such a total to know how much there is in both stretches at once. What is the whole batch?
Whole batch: 51.2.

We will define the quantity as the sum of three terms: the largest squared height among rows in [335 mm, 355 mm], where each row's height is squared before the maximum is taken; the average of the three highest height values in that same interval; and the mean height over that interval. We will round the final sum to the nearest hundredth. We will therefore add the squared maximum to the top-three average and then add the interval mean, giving 2.72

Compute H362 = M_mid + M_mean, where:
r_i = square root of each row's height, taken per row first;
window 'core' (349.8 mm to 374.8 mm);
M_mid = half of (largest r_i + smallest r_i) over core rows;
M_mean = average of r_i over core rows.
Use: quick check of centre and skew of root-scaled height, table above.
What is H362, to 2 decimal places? 1.85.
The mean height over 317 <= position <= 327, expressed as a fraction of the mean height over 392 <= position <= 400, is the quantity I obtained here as 1.0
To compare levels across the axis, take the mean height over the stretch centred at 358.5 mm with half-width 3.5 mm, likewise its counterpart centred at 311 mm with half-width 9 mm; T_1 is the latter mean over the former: 1.19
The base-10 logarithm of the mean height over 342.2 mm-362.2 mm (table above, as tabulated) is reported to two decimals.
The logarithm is -0.15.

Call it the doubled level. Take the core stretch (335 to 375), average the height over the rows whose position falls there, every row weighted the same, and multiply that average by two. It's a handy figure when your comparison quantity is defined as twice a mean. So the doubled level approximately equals 1.71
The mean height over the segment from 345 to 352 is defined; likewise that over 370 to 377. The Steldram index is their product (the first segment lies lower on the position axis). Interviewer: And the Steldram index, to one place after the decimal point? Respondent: 0.6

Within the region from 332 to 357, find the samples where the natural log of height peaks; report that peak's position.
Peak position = 333.5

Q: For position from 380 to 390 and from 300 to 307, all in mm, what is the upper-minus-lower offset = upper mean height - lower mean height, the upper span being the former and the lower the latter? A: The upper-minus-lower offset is -0.23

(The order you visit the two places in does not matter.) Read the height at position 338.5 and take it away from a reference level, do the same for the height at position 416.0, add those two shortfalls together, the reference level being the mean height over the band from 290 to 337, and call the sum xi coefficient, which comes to 0.48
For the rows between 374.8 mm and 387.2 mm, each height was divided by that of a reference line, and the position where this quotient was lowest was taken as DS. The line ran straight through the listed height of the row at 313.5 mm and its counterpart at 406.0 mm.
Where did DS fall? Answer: 386.0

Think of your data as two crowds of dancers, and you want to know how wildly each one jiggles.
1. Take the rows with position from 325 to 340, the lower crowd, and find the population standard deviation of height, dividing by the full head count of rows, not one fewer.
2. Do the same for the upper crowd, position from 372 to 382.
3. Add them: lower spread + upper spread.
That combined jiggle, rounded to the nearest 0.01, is 0.10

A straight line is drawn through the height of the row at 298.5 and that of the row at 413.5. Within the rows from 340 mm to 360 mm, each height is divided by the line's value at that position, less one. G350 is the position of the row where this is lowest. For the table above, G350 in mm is 348.5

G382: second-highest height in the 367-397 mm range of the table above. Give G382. 1.07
